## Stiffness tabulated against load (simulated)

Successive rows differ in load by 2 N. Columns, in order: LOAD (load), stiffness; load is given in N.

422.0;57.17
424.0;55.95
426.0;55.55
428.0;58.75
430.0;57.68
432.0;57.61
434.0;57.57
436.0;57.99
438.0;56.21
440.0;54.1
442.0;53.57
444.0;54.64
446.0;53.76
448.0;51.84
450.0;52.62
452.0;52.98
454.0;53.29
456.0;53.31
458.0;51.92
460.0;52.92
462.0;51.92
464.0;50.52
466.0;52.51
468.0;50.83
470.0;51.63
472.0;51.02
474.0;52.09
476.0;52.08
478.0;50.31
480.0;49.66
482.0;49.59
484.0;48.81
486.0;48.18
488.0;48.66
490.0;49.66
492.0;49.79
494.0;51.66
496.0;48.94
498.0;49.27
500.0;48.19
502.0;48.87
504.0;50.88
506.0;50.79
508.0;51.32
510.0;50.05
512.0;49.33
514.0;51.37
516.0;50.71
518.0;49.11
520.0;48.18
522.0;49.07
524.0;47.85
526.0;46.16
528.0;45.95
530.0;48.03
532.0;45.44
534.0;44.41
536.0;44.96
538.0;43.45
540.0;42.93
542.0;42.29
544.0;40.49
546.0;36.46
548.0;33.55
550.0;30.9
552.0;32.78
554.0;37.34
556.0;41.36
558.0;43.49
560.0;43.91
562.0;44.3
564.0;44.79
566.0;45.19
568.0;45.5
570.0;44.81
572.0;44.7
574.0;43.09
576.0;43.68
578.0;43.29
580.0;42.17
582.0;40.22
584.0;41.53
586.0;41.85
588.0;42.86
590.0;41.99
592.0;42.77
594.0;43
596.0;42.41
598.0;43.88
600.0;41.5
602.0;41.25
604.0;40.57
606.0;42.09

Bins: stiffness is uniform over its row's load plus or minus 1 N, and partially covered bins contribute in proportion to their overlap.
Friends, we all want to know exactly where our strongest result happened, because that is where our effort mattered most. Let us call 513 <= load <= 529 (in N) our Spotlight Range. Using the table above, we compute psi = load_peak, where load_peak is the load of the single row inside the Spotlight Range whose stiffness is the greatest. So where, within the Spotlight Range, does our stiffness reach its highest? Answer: 514.0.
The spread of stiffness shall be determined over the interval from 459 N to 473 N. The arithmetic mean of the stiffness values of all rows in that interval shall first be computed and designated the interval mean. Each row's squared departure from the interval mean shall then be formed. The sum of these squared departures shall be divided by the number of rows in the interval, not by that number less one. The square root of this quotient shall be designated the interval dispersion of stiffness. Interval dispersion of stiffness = 0.8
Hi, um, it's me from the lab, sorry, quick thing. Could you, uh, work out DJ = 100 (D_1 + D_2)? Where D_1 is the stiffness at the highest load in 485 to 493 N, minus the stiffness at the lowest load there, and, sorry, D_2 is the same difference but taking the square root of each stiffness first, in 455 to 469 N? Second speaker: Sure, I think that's 144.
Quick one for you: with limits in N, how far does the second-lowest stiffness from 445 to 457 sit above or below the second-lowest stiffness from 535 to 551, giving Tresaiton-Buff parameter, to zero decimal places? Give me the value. 19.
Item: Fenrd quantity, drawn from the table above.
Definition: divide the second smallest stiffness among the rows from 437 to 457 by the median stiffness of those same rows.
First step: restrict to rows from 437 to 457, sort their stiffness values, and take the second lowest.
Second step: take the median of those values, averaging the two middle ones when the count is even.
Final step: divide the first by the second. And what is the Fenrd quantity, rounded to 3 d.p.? 0.985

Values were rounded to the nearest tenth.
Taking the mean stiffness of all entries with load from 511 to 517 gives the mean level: 50.5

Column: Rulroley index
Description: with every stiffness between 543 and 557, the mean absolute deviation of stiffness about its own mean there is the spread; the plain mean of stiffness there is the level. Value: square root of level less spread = 5.7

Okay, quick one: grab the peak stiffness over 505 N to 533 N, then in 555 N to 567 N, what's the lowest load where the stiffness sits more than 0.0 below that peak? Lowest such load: 556.0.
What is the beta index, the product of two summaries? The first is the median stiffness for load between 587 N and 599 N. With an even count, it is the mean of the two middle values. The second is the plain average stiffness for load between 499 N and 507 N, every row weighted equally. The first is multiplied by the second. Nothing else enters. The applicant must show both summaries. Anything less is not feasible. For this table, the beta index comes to 2127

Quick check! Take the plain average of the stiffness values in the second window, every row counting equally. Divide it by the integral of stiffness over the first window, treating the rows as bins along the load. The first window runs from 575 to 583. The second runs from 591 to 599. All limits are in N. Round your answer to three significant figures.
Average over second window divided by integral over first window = 0.127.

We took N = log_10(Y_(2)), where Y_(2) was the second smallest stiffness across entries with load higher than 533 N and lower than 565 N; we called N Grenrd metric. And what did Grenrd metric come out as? 1.52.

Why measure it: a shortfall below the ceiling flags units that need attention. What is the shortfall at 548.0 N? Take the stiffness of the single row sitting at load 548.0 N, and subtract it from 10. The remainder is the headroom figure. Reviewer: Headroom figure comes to -24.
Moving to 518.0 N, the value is -39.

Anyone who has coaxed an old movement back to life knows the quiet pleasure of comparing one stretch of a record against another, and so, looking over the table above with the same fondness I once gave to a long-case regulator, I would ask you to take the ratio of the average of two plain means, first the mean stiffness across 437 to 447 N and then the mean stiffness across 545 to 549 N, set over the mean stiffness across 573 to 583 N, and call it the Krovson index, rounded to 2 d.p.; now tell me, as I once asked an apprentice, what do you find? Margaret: 1.05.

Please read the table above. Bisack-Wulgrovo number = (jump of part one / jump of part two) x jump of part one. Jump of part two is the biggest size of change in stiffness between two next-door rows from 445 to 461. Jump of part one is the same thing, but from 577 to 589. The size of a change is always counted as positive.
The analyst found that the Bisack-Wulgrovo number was 2.0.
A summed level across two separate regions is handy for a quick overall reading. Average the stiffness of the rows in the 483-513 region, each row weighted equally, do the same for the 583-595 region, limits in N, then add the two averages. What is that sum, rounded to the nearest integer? 92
